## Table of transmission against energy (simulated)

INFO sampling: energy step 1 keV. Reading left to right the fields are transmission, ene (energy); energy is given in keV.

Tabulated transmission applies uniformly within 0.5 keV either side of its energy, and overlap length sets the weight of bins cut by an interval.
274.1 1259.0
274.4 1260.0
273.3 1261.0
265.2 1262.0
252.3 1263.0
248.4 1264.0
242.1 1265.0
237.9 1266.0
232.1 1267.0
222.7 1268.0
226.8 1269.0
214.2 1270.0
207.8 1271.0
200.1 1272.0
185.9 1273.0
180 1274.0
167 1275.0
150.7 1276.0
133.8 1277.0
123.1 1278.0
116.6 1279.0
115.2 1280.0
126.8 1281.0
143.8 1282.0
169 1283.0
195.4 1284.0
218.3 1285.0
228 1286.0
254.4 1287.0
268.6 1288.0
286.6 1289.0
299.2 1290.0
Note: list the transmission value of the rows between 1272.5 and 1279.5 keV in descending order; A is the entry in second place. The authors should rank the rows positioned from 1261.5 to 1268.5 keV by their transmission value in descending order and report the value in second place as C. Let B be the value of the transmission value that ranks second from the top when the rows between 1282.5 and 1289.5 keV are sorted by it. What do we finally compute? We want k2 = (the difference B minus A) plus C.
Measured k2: 341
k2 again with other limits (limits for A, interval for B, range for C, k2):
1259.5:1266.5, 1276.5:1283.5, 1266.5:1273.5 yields 97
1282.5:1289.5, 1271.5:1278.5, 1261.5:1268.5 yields 170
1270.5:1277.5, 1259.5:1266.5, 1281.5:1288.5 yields 328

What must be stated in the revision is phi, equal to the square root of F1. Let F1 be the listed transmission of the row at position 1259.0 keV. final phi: 16.6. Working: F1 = 274.1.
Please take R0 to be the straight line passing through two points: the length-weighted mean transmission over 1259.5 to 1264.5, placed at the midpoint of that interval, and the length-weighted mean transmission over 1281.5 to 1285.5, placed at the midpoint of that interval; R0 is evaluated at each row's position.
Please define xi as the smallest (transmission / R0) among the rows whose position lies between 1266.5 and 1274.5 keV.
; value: 0.83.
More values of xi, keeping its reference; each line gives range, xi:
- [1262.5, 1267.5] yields 0.95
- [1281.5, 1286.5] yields 0.77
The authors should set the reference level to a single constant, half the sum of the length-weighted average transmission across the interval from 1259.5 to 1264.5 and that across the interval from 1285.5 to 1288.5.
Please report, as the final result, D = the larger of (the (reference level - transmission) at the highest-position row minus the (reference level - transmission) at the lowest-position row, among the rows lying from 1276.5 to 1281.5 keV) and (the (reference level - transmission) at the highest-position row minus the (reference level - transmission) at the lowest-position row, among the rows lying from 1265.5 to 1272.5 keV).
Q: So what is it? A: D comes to 38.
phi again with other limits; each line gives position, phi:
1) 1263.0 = 15.9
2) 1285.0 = 14.8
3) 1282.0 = 12.0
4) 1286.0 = 15.1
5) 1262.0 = 16.3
